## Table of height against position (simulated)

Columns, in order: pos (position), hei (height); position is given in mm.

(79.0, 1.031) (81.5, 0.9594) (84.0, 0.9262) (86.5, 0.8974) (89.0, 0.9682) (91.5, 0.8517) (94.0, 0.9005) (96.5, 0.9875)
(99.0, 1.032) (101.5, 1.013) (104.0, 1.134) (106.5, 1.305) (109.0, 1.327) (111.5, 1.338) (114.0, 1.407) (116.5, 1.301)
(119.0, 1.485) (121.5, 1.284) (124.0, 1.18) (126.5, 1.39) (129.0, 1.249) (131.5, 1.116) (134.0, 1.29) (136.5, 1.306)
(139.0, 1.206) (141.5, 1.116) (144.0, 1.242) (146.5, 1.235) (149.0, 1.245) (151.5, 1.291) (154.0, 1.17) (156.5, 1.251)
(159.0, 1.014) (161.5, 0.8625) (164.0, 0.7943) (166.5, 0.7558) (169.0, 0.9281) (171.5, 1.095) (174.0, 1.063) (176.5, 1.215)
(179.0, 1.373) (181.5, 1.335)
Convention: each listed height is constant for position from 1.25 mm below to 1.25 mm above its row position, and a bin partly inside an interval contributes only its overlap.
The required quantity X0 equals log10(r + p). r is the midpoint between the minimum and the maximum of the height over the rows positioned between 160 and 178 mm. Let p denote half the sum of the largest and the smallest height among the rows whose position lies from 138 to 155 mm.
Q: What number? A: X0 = 0.34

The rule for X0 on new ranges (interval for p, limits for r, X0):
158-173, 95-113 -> 0.32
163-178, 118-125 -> 0.37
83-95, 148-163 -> 0.30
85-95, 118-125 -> 0.35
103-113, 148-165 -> 0.36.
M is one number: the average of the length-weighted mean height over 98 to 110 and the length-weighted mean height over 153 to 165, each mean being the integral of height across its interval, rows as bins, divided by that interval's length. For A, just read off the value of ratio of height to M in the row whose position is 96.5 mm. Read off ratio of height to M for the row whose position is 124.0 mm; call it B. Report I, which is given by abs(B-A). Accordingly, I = 0.18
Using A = 0.91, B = 1.08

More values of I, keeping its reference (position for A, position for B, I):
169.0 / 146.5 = 0.28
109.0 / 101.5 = 0.29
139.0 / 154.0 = 0.03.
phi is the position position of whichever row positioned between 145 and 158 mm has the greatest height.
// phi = 151.5 mm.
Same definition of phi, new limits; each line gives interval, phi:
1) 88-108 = 106.5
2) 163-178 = 176.5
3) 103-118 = 114.0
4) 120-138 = 126.5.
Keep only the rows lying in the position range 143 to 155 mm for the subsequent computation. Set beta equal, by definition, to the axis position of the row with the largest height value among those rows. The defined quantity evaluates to 151.5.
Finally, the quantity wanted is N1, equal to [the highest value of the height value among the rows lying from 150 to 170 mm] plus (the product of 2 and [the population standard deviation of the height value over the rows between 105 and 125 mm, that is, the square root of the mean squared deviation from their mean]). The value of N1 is 1.46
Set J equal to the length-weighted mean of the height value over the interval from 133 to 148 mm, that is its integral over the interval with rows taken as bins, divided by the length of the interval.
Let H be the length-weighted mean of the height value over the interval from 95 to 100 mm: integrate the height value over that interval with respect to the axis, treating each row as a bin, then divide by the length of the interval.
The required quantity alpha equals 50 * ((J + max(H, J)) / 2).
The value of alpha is 62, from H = 1.0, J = 1.23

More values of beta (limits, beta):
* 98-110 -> 109.0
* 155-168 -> 156.5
